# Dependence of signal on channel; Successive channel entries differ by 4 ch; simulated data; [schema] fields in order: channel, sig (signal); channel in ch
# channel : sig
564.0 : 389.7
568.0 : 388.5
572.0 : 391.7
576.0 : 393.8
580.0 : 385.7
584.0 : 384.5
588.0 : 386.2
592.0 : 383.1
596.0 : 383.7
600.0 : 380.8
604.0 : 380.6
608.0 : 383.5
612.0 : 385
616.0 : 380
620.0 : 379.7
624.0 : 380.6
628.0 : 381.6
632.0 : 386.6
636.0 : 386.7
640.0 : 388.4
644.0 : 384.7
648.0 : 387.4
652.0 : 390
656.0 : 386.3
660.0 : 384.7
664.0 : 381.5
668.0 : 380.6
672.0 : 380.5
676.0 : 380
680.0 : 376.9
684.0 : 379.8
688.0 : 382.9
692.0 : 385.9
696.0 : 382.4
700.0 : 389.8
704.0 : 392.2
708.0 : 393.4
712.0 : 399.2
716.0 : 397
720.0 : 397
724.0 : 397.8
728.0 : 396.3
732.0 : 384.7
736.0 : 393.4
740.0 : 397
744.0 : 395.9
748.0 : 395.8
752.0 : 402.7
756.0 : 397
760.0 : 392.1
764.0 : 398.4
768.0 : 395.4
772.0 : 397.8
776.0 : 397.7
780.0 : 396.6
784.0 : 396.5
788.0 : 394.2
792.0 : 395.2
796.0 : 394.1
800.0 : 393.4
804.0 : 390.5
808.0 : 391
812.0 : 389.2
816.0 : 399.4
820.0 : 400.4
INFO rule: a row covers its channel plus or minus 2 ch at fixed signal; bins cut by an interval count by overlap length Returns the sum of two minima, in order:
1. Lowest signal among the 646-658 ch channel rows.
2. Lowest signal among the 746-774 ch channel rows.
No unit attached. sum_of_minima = 778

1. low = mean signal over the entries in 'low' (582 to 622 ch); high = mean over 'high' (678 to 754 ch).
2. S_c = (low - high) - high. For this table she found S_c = -400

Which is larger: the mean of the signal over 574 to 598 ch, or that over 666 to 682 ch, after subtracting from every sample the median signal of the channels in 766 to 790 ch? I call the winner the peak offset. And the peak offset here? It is -10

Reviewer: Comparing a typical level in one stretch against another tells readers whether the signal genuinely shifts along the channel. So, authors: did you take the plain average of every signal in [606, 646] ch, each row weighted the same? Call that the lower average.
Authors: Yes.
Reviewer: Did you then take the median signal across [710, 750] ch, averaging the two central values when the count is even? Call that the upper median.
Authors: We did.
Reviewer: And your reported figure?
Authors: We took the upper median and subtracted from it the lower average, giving 13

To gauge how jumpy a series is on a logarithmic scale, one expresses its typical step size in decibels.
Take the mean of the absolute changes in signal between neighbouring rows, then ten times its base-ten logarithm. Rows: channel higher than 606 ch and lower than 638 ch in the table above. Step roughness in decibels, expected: 2.9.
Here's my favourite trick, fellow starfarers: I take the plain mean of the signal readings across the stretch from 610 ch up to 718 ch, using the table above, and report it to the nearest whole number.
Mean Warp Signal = 385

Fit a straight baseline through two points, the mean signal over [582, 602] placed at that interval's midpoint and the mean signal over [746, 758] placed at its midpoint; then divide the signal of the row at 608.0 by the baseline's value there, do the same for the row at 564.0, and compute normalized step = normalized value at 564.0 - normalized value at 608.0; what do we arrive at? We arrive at 0.027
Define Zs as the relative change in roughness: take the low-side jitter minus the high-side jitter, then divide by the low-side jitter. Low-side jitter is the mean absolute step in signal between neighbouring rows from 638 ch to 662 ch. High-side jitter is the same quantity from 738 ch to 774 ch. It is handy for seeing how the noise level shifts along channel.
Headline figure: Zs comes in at -0.3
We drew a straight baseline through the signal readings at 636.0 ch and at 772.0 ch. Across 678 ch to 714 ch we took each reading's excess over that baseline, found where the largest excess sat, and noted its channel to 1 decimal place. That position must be 712.0 ch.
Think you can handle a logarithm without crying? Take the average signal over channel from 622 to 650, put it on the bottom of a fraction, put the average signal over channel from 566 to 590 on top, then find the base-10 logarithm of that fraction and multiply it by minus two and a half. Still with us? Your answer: -0.009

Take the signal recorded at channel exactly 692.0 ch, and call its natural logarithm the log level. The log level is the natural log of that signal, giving 5.96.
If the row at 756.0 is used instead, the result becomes 5.98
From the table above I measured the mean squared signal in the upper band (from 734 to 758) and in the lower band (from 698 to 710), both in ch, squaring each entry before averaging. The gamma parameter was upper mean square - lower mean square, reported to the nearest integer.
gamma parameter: 4081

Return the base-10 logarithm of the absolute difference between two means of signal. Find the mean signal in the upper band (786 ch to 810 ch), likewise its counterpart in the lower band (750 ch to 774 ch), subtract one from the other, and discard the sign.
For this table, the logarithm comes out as 0.62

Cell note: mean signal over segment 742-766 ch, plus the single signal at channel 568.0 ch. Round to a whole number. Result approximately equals 785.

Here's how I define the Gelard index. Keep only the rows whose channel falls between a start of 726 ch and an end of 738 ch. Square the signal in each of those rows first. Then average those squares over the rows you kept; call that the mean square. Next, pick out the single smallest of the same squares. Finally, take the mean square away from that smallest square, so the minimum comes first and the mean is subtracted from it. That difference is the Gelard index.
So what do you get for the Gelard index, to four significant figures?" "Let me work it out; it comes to -5276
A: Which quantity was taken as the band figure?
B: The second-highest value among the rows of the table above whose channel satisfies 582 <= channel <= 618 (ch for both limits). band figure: 385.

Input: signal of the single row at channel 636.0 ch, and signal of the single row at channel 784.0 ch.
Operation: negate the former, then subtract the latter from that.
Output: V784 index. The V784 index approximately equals -783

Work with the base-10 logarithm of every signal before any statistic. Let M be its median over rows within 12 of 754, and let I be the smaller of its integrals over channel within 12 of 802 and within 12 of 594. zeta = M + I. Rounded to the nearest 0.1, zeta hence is 64.6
